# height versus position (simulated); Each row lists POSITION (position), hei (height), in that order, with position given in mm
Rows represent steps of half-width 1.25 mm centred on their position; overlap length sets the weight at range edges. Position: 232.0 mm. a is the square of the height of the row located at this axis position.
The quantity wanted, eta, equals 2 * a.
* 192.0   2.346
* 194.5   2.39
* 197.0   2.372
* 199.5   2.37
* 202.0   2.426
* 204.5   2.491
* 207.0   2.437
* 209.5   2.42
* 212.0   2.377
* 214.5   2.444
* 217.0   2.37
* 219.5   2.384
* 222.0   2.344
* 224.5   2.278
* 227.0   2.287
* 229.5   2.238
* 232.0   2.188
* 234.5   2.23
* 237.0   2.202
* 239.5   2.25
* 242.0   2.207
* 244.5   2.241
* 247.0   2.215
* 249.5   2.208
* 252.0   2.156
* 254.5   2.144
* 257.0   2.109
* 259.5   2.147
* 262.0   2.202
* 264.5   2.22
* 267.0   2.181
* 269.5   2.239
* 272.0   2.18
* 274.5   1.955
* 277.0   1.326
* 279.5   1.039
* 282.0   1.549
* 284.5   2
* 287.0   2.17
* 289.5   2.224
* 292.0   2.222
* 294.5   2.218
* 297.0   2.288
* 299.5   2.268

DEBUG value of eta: 9.6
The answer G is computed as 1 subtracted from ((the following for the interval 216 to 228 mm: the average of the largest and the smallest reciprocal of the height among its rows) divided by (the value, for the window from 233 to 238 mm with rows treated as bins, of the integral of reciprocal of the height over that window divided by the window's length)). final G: -0.05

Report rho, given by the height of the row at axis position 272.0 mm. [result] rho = 2.18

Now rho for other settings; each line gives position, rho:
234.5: 2.23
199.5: 2.37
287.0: 2.17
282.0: 1.549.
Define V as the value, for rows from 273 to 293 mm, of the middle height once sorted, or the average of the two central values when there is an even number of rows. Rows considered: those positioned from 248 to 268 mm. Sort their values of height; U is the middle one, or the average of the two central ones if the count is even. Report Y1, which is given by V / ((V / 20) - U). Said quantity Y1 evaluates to -0.96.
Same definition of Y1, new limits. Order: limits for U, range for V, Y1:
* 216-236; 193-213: -1.11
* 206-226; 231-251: -0.97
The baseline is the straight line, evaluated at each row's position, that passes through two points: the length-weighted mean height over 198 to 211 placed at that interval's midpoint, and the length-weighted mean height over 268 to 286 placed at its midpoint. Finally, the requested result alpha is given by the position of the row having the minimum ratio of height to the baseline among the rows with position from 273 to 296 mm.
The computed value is 279.5 mm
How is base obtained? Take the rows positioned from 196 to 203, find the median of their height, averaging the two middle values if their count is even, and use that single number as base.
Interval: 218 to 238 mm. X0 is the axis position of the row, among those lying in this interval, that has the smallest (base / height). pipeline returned 219.5 mm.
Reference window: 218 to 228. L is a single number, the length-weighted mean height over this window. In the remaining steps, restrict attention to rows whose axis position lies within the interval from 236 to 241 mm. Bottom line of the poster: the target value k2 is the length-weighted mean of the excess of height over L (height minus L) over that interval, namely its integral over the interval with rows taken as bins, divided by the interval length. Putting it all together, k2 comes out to -0.10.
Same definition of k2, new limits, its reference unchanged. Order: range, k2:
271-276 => -0.30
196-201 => 0.05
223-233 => -0.07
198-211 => 0.10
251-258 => -0.19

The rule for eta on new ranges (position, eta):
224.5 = 10.4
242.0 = 9.7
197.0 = 11.3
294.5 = 9.8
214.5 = 11.9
